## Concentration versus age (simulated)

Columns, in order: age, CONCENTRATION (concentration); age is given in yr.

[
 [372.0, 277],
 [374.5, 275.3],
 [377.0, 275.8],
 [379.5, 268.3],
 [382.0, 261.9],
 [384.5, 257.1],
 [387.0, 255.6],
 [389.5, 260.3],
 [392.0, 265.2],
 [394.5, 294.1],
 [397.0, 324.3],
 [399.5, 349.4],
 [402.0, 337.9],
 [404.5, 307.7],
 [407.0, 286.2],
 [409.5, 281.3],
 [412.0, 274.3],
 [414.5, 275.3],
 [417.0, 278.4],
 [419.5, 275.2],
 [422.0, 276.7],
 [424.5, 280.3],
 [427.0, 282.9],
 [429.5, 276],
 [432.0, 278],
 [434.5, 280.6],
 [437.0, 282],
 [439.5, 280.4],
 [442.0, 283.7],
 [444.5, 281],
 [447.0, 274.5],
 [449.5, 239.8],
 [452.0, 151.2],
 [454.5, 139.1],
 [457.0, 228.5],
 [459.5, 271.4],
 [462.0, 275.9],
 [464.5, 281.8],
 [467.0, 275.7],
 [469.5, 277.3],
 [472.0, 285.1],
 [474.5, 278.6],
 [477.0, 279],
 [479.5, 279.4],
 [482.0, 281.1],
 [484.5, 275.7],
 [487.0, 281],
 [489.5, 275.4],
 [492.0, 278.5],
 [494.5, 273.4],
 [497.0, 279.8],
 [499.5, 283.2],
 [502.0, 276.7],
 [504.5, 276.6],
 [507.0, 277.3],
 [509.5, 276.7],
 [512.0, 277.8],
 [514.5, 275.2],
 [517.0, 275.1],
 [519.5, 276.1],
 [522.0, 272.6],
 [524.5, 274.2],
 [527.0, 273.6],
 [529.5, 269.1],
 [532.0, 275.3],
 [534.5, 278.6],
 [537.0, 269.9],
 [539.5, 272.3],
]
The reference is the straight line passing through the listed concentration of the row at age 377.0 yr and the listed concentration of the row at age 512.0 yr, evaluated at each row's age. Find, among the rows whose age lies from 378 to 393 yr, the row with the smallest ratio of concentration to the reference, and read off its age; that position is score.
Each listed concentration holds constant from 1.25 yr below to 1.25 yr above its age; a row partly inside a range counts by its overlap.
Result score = 387.0 yr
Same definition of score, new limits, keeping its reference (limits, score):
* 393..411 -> 409.5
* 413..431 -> 419.5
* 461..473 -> 467.0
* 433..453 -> 452.0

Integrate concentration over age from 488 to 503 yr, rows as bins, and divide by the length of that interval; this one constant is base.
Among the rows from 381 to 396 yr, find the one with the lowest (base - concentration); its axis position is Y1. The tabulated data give 394.5 yr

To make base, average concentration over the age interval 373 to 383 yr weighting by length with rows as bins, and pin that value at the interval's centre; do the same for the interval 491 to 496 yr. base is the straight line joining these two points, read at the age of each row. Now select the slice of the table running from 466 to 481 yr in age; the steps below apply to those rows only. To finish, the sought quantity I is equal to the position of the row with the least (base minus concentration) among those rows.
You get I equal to 472.0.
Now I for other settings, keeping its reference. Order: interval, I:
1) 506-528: 512.0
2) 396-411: 399.5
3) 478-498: 482.0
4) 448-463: 462.0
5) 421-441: 427.0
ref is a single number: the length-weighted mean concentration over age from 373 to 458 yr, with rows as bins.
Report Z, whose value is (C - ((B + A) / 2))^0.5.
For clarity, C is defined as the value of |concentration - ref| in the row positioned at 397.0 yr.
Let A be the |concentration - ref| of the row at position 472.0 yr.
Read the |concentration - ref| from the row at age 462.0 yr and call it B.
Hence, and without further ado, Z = 6.6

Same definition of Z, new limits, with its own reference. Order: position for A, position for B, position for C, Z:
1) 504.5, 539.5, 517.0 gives 0.8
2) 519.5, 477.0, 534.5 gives 1.0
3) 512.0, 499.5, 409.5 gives 0.9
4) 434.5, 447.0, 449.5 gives 5.1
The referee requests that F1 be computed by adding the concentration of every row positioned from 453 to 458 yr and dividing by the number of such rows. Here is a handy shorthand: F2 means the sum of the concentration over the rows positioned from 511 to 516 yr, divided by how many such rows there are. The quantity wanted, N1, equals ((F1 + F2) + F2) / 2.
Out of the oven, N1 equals 368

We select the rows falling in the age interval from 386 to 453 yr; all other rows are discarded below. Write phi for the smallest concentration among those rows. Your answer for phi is 151.2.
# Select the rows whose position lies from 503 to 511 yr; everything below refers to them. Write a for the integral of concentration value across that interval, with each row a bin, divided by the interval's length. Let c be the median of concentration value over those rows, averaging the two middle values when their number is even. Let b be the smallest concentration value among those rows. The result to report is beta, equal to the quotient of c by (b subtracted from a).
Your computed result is 952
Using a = 277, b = 276.6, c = 277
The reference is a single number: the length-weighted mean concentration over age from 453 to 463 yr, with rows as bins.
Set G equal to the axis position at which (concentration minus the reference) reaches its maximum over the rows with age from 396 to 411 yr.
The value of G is 399.5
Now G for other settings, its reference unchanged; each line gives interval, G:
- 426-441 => 427.0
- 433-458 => 442.0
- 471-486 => 472.0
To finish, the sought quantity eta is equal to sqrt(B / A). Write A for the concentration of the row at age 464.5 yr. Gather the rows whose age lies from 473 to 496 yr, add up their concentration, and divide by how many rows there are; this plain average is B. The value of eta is 0.99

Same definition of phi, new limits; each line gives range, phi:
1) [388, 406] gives 260.3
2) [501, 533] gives 269.1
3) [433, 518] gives 139.1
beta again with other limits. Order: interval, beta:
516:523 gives 134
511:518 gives 305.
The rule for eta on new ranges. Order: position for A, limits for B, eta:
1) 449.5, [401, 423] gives 1.10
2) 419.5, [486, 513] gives 1.00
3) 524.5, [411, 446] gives 1.01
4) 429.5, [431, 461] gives 0.95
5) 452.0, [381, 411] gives 1.39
